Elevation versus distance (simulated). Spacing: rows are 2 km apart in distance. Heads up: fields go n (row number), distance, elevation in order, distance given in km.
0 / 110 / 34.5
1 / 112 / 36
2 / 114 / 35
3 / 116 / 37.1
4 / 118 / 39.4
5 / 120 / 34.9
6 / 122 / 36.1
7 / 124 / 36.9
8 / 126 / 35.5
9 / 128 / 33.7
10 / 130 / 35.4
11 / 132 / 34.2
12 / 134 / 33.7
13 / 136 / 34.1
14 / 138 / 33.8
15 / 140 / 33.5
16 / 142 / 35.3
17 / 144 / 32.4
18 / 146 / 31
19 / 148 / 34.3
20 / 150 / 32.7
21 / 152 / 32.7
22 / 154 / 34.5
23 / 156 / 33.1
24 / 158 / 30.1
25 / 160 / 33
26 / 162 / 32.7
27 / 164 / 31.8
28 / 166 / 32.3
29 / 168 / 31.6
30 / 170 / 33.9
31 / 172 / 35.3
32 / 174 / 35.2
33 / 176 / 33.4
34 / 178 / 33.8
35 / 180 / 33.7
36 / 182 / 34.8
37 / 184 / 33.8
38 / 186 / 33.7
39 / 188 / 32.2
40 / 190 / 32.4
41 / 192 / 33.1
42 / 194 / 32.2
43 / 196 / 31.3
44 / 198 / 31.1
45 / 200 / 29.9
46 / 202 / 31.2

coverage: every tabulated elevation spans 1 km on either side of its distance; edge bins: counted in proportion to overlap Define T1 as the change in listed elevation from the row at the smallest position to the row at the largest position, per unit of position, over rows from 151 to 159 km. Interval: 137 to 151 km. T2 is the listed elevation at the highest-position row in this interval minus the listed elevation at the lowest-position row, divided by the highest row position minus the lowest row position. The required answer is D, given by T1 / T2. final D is 4.7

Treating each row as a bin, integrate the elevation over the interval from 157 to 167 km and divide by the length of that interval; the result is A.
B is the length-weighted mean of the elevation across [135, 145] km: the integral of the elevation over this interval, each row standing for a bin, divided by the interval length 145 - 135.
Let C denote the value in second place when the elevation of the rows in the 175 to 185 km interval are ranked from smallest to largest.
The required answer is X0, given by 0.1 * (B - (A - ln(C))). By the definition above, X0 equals 0.54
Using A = 32.0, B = 33.8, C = 33.7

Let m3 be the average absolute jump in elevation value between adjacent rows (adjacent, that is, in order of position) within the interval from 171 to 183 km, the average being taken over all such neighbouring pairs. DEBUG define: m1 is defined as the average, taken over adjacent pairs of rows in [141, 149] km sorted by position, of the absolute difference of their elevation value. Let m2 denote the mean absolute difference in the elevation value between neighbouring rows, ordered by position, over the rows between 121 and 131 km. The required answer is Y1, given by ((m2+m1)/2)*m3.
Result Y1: 1.39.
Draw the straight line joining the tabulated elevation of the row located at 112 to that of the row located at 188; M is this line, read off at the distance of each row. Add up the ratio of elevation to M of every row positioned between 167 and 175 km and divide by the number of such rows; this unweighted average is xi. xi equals 1.03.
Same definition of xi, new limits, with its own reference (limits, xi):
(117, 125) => 1.04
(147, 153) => 0.97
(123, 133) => 1.00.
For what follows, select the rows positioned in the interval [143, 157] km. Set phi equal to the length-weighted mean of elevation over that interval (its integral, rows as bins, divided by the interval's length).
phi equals 33.0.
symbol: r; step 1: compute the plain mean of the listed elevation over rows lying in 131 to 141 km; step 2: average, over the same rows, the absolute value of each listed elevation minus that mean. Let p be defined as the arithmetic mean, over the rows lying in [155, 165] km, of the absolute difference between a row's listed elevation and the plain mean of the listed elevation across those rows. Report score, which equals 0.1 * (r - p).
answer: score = -0.07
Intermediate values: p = 1.0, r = 0.2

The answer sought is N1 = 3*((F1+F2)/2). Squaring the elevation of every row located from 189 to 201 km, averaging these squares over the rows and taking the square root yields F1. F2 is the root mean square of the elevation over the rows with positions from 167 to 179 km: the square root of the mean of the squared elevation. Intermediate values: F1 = 32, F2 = 33.9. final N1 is 98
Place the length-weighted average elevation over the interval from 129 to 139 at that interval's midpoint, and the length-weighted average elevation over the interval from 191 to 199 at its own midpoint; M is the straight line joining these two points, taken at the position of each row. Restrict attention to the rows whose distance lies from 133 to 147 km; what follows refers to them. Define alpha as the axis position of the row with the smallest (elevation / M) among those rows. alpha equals 146 km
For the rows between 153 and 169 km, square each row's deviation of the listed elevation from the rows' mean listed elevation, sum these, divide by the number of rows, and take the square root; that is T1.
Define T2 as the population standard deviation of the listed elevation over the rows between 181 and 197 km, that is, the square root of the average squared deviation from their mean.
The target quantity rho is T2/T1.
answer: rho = 0.9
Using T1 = 1.21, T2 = 1.05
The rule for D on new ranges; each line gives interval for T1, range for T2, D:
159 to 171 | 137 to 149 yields 1.8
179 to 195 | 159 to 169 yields 0.6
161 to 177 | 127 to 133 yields 0.4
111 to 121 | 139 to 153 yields 2.1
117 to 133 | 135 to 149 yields -22.3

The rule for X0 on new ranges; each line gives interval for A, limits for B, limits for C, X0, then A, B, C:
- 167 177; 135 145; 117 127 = 0.35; 33.9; 33.8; 35.5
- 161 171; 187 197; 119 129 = 0.33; 32.5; 32.2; 34.9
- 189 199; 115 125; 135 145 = 0.84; 32.0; 36.9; 33.5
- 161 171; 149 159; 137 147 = 0.36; 32.5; 32.6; 32.4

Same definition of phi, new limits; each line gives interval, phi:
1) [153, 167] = 32.5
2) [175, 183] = 33.9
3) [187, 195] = 32.5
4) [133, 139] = 33.9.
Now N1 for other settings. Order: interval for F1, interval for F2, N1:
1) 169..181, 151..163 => 100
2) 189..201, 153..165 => 96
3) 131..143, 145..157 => 101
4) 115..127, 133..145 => 106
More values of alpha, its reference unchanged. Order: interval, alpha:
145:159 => 158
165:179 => 168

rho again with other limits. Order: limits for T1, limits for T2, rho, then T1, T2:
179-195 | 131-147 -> 1.4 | 0.87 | 1.21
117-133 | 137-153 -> 0.7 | 1.67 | 1.23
